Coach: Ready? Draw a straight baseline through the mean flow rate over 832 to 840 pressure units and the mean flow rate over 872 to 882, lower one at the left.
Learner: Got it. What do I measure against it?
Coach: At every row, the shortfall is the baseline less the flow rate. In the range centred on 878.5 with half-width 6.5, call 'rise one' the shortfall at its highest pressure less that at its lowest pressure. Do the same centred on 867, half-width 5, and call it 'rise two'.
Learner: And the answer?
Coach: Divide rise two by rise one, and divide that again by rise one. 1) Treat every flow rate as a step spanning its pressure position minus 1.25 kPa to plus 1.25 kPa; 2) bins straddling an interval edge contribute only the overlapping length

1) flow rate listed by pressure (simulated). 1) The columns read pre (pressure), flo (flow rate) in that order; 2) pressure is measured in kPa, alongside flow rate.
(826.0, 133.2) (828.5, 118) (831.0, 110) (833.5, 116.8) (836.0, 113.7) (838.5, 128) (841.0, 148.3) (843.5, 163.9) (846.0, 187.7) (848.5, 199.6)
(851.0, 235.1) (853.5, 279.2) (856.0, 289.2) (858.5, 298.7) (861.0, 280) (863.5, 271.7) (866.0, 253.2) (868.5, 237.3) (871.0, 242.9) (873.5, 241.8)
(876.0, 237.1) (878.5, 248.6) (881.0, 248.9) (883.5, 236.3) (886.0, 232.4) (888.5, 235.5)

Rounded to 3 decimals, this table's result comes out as 0.040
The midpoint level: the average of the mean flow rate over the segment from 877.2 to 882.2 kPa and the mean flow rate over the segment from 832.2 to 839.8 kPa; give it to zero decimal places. 184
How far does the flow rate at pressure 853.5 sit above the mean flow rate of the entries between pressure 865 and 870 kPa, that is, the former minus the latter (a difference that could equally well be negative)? 34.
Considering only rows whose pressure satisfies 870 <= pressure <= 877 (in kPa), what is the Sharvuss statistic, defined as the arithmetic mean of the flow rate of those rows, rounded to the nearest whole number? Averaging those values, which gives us 241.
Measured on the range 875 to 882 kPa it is 245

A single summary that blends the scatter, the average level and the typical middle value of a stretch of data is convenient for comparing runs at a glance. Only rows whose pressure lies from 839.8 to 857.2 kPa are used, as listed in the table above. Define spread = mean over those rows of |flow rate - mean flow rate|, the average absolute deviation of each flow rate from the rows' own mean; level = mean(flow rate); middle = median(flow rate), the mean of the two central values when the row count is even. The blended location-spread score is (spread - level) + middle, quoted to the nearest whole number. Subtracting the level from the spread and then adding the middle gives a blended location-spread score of 30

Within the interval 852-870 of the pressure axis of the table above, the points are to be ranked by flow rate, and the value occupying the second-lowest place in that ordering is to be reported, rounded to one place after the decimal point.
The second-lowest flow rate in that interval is 253.2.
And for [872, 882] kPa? 241.8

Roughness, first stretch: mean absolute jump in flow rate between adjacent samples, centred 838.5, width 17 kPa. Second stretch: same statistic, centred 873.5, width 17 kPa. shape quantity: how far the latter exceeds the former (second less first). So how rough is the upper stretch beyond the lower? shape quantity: -7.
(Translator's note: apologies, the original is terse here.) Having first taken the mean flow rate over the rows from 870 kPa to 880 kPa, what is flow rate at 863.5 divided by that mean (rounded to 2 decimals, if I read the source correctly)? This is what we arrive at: 1.12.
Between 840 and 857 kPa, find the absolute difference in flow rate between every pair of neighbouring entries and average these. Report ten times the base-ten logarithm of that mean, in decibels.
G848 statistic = 14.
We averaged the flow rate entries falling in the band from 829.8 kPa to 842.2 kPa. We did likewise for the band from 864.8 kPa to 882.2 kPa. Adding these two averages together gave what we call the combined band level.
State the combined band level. 368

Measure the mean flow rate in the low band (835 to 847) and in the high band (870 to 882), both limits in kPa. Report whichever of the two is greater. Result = 244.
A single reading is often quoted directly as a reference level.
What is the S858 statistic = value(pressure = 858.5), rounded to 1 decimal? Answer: 298.7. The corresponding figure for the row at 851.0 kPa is 235.1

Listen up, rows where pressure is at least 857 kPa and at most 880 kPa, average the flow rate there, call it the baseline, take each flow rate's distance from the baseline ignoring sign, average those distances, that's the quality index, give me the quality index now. 18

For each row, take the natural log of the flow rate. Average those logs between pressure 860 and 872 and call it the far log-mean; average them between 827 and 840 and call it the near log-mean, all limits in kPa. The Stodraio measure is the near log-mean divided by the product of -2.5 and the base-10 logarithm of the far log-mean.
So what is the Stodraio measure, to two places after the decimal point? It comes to -2.56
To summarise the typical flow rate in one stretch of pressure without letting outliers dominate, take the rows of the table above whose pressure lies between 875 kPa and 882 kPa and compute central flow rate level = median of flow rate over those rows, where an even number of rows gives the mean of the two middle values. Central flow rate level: 249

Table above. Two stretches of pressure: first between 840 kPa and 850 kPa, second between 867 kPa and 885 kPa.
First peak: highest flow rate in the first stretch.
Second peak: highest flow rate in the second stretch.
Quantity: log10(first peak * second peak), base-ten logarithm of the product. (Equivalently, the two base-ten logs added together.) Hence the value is 4.70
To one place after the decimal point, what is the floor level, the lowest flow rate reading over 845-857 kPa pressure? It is 187.7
